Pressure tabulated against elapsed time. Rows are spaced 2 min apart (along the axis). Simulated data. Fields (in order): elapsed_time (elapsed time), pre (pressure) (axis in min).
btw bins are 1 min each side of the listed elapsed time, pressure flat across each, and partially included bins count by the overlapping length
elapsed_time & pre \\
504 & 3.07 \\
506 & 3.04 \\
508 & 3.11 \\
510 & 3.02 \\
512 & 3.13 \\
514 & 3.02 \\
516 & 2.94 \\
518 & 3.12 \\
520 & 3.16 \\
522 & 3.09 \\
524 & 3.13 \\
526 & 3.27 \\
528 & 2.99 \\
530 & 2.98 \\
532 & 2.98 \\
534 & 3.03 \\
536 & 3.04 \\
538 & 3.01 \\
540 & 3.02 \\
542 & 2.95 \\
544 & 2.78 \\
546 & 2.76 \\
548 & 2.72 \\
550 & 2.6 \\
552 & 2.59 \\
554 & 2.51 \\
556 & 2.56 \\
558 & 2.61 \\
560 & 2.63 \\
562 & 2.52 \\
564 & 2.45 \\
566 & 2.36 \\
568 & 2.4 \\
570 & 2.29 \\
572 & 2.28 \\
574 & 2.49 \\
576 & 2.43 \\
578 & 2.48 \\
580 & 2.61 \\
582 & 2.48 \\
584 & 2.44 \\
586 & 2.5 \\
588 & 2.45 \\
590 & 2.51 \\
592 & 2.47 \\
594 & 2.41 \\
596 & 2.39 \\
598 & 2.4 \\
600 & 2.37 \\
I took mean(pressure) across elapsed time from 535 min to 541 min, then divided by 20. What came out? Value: 0.151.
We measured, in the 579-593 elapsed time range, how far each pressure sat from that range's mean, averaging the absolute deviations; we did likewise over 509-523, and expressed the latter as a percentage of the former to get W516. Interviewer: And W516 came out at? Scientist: 165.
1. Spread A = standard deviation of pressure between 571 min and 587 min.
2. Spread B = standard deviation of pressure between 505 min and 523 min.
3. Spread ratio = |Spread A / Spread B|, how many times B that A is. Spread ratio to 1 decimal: 1.3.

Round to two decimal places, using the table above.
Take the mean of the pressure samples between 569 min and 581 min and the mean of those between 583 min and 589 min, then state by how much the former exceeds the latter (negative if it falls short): -0.03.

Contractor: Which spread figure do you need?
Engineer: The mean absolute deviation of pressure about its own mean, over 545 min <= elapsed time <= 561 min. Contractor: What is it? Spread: 0.061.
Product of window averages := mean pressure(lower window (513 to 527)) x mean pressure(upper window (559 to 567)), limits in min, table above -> 7.73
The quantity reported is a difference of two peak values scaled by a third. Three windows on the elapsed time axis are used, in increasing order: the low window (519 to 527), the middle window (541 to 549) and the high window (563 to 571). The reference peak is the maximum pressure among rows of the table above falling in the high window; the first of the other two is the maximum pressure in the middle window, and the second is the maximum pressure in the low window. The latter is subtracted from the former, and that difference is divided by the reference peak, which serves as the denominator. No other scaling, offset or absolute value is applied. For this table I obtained -0.13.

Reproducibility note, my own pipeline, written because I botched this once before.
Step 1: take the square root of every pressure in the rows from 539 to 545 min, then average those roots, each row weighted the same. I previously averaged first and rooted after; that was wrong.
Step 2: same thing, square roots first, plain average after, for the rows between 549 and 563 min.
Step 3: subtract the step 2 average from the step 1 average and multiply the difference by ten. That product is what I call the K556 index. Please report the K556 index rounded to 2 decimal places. 1.03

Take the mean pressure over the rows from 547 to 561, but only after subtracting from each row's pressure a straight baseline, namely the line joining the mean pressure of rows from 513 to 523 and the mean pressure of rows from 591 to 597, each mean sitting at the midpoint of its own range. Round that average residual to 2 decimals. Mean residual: -0.16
